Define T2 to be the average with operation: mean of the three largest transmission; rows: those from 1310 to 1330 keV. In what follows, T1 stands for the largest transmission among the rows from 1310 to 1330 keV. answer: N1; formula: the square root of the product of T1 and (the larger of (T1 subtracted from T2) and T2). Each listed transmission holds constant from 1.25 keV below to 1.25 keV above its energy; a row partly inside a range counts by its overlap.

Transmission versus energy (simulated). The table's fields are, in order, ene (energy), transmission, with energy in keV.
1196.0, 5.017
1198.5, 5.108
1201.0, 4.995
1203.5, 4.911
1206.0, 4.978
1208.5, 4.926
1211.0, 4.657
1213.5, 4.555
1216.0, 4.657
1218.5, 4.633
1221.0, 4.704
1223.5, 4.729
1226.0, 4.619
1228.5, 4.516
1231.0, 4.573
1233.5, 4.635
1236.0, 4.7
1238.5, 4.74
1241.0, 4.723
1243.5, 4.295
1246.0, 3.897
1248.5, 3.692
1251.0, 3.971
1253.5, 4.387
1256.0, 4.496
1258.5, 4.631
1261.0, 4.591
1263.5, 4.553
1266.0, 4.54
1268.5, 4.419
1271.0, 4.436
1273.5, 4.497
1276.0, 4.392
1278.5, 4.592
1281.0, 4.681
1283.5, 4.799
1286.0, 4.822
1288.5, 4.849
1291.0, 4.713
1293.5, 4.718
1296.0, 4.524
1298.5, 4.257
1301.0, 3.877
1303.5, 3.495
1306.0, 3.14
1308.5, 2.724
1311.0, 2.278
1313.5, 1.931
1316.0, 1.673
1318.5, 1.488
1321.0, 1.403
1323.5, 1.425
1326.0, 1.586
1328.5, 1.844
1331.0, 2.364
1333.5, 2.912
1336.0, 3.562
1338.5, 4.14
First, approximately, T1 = 2.278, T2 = 2.02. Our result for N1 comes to 2.1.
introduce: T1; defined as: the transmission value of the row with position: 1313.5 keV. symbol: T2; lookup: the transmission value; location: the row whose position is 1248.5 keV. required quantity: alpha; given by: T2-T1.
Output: 1.8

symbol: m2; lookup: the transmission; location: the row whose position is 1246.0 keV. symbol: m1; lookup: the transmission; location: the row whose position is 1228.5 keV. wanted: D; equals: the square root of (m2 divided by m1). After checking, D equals 0.93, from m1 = 4.516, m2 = 3.897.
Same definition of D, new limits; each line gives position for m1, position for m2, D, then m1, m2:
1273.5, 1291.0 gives 1.02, 4.497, 4.713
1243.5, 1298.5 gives 1.00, 4.295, 4.257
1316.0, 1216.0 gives 1.67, 1.673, 4.657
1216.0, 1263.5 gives 0.99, 4.657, 4.553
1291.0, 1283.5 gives 1.01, 4.713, 4.799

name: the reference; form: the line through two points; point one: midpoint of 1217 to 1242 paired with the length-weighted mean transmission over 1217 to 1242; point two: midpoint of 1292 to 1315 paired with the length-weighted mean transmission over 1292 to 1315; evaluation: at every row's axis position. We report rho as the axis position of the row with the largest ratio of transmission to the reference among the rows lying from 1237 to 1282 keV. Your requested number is 1281.0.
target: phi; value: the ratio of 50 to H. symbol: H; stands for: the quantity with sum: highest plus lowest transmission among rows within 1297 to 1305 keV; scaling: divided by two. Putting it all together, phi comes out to 12.9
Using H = 3.88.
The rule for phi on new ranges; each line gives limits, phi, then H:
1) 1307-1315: 21.5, 2.33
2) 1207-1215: 10.5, 4.74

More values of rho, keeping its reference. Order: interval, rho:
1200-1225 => 1223.5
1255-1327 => 1288.5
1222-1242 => 1241.0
